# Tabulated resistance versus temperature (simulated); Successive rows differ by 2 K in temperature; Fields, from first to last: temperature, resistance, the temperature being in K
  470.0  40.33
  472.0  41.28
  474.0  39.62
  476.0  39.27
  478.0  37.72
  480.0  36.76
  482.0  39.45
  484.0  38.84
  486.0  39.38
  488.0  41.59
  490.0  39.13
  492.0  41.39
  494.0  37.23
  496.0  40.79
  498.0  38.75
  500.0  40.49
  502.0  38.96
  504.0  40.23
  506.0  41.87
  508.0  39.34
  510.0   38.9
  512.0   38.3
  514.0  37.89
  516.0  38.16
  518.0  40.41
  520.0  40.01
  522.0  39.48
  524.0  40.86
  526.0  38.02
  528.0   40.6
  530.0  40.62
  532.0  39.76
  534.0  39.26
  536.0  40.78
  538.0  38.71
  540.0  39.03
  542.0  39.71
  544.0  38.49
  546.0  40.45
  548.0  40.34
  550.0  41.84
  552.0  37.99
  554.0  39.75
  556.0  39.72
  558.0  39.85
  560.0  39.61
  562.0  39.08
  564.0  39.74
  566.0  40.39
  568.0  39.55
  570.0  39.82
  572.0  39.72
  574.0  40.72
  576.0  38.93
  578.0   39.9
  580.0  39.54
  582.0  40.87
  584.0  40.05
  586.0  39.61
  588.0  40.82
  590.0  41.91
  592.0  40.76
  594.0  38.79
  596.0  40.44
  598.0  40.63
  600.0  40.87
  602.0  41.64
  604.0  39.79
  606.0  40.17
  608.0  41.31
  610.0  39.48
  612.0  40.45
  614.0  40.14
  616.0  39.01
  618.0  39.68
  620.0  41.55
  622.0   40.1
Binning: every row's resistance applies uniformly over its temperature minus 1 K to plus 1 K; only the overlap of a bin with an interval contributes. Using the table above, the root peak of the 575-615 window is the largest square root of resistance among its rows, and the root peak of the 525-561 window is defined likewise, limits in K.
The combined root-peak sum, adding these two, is 12.94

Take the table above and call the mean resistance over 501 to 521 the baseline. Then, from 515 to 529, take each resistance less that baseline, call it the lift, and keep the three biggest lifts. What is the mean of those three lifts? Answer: 1.2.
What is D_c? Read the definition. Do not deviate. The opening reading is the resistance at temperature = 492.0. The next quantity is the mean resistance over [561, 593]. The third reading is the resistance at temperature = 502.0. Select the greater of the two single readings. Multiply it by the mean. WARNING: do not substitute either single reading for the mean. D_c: 1659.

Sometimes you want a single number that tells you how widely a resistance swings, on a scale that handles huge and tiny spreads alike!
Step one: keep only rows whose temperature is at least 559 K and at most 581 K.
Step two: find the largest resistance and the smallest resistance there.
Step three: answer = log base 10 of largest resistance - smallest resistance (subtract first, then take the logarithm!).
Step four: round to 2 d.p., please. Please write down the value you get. 0.25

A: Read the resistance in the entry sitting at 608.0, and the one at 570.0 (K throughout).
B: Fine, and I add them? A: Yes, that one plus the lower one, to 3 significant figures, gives 81.1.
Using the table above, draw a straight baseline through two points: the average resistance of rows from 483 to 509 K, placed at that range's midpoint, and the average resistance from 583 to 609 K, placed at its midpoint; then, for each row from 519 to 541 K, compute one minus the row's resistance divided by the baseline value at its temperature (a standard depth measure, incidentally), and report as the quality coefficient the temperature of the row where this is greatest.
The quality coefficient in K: 526.0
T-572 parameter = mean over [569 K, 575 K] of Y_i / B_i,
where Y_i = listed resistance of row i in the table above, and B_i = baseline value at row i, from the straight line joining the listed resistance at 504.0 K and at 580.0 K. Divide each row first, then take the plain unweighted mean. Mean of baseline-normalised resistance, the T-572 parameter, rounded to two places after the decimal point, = 1.01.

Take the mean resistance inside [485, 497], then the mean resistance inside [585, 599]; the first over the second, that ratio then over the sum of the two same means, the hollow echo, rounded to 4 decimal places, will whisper 0.0123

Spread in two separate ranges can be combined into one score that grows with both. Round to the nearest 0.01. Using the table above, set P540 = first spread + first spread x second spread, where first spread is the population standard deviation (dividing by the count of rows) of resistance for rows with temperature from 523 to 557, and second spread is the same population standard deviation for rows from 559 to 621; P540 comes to 1.87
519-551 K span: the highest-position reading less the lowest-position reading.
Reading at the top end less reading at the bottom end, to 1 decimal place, 1.8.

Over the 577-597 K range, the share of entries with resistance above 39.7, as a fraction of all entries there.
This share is 0.70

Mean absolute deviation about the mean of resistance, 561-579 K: 0.40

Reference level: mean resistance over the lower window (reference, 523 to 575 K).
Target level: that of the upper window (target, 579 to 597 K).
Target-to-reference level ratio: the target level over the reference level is 1.01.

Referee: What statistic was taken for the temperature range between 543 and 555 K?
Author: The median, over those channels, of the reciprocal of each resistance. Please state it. 0.0250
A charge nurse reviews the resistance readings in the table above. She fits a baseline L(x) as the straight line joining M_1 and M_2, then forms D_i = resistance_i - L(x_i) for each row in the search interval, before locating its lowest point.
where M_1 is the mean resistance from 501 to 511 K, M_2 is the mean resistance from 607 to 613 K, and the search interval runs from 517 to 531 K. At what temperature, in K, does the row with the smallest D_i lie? 526.0 K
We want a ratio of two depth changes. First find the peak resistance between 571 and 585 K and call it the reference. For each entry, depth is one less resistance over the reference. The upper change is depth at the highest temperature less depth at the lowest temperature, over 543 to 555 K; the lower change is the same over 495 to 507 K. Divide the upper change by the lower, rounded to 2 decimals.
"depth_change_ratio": 1.17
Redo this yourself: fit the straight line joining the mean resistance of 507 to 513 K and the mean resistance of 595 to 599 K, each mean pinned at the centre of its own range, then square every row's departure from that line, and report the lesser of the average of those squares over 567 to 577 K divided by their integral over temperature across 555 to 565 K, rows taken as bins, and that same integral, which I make 0.32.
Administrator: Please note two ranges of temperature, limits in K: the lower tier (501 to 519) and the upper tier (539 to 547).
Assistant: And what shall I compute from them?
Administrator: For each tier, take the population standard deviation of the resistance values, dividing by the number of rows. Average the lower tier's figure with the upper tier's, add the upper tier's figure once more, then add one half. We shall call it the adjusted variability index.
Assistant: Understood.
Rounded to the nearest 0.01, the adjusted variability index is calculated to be 2.21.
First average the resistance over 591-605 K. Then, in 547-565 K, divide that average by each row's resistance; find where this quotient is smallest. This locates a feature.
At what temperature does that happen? 550.0 K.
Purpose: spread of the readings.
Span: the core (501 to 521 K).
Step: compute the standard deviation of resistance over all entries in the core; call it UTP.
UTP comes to 1.2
